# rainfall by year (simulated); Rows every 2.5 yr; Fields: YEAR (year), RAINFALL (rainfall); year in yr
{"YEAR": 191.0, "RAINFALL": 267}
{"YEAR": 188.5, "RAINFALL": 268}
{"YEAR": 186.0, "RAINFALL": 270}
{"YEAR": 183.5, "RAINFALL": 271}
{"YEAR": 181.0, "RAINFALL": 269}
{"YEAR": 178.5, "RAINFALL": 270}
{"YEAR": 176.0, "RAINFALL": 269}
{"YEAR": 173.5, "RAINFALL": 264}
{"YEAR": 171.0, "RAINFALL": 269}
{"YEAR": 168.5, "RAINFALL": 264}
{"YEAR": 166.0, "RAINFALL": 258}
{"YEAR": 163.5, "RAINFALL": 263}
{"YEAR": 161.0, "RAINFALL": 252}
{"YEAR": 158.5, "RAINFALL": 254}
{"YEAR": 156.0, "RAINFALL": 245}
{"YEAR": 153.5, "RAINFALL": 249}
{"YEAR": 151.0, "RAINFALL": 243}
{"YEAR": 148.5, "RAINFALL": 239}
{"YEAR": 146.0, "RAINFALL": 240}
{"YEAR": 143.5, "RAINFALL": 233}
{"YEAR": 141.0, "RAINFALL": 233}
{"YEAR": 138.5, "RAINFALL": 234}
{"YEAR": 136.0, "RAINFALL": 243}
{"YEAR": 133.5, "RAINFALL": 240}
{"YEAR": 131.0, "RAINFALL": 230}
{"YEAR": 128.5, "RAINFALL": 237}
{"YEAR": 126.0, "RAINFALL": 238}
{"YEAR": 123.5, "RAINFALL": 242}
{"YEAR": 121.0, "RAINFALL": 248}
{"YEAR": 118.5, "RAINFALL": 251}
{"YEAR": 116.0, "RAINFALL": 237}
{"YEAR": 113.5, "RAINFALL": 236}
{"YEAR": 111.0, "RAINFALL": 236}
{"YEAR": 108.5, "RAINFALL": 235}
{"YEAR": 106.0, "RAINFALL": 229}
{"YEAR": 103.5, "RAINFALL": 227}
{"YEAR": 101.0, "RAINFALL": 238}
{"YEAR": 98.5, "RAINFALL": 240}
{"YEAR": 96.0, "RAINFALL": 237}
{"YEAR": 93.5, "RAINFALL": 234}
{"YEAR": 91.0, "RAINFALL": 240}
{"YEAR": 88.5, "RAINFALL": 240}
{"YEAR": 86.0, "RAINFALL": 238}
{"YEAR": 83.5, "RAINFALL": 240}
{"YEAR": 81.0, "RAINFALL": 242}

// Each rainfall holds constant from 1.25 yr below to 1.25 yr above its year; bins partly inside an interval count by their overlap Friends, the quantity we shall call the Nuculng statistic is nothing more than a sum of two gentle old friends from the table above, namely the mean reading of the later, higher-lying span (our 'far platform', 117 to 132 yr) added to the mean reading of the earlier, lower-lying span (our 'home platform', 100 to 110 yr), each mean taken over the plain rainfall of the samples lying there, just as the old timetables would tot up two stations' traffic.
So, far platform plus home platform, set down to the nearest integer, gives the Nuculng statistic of 473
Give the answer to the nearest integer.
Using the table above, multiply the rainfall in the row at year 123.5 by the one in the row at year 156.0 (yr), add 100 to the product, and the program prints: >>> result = 59390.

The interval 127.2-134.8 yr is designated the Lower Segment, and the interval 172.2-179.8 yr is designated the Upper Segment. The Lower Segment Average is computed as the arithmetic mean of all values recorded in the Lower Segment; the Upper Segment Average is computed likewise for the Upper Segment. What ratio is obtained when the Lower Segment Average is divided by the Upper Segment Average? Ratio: 0.88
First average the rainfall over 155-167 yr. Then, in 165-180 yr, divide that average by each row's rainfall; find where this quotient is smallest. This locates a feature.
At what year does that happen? 178.5 yr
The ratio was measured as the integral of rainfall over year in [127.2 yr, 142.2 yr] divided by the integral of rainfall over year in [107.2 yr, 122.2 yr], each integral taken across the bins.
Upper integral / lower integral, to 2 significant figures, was 0.98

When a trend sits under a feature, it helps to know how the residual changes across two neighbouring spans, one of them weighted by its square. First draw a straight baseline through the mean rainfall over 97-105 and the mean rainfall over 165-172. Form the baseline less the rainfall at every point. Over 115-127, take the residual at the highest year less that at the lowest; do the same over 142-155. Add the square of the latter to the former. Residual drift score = 141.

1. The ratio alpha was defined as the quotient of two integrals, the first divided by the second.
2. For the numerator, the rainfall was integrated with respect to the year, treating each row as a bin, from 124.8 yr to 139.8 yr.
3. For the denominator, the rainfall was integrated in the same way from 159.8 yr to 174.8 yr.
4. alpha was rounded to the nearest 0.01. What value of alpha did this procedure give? 0.91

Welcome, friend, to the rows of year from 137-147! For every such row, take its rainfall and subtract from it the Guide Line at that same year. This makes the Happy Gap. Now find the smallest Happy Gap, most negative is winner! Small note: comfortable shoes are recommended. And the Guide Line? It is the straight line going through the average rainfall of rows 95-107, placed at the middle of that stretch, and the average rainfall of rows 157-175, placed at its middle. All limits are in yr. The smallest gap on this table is -18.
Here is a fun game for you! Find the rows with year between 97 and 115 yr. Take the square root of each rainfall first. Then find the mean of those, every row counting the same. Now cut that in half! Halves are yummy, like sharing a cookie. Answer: 7.66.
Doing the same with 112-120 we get 7.77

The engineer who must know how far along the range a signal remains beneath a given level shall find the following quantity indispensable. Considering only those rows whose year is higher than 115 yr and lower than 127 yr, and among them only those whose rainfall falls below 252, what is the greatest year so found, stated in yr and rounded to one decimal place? 126.0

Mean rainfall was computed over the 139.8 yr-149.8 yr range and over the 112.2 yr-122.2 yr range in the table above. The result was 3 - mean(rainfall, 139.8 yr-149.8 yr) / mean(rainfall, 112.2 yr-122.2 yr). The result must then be 2.03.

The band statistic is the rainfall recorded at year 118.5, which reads 251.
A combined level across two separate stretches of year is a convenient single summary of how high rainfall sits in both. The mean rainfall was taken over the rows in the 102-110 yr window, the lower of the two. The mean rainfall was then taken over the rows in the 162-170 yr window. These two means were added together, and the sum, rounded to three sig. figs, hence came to 492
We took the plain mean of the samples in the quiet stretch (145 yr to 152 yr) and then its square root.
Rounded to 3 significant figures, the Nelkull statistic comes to 15.5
